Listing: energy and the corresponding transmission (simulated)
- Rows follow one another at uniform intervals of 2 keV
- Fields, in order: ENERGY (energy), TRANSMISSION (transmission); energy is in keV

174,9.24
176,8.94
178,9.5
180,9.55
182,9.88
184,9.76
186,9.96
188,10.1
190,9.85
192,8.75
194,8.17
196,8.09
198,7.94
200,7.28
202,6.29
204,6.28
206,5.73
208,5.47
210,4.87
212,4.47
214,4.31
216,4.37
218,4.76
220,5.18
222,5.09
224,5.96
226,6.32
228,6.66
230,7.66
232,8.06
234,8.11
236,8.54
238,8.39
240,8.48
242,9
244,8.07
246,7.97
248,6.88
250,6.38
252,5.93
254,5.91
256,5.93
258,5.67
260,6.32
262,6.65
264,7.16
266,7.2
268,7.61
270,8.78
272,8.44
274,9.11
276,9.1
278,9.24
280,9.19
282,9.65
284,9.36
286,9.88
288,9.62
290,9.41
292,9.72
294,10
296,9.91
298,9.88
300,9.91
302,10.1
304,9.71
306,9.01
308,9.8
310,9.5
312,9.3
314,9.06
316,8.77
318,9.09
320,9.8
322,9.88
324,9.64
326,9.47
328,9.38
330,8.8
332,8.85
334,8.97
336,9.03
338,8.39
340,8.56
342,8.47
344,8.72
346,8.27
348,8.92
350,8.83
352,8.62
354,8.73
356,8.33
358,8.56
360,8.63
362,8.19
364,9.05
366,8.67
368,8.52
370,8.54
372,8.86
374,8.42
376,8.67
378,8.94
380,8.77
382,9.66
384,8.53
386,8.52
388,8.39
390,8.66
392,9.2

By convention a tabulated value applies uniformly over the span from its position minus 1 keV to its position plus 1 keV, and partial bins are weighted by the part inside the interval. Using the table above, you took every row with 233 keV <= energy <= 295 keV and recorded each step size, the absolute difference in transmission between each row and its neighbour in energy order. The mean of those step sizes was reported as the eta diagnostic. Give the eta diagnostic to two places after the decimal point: 0.37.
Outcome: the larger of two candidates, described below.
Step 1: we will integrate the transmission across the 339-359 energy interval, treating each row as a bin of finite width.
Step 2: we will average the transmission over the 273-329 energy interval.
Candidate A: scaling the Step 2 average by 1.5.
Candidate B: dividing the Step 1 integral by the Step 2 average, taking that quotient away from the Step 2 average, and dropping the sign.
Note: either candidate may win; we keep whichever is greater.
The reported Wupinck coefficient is 14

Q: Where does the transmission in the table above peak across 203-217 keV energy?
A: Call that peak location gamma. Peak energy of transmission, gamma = 204 keV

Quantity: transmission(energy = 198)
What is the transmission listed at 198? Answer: 7.94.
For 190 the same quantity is 9.85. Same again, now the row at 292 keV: 9.72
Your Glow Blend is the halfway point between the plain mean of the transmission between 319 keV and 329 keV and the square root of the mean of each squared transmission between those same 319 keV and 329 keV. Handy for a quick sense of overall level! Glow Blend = 9.6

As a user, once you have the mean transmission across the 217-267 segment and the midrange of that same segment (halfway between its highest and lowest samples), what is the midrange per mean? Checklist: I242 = 1.00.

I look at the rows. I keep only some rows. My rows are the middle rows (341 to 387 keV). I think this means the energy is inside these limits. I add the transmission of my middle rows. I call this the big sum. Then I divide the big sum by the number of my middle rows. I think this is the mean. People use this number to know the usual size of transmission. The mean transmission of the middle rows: 8.7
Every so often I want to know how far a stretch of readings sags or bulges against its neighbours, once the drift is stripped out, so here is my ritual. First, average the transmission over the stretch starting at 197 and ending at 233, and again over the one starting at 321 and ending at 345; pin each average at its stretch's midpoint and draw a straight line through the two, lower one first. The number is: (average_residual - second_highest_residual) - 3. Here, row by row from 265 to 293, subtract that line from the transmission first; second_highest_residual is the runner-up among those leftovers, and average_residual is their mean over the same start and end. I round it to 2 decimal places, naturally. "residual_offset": -3.55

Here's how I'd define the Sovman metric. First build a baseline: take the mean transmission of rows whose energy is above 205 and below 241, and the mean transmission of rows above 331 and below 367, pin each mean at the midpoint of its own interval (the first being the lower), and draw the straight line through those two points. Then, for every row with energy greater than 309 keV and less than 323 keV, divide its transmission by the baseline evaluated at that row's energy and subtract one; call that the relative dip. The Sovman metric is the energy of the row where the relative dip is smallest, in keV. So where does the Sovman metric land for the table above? 316 keV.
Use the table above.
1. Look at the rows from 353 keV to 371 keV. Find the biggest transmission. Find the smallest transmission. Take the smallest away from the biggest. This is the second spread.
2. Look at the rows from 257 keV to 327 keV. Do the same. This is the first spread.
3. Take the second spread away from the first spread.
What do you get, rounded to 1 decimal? 3.6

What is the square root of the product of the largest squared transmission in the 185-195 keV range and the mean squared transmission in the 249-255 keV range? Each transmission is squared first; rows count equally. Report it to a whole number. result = 61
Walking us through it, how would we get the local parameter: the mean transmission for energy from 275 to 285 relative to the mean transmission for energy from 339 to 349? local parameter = 1.08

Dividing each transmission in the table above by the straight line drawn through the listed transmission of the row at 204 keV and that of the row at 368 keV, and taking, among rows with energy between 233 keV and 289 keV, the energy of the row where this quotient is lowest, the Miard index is 258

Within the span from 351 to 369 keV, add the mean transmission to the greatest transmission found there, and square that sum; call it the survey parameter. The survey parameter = 311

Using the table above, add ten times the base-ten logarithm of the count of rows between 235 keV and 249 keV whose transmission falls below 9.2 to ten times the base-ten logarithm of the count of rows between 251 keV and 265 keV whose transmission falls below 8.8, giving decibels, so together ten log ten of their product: 17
